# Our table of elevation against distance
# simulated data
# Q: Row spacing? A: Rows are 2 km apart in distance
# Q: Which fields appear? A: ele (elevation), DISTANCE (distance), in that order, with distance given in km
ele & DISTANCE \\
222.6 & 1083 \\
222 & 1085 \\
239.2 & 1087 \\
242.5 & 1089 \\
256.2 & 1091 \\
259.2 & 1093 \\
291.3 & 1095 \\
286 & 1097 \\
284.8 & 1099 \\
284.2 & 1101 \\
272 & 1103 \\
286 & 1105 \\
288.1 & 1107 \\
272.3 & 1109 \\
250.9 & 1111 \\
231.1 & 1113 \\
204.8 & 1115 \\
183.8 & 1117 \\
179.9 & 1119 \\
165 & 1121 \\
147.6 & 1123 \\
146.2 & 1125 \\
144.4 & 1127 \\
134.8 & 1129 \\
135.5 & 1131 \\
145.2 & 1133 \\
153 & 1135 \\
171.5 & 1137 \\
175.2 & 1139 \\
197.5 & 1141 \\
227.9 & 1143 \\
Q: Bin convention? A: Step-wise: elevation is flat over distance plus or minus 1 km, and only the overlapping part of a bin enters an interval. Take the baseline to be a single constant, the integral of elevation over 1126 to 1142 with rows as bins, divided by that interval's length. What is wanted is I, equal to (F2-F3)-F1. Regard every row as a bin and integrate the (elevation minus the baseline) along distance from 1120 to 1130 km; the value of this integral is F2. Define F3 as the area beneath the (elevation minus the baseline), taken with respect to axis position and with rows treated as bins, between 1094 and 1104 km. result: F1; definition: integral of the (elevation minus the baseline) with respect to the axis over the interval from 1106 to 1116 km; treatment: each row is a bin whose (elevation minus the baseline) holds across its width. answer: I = -2284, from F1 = 923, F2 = -95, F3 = 1265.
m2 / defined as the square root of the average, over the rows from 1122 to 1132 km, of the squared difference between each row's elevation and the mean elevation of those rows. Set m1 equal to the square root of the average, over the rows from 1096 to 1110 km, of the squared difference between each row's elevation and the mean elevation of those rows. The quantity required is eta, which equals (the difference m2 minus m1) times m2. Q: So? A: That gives -5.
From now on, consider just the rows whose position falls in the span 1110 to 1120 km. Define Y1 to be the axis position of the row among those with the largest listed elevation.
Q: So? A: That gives 1111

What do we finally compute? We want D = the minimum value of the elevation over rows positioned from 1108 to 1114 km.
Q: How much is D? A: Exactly 231.1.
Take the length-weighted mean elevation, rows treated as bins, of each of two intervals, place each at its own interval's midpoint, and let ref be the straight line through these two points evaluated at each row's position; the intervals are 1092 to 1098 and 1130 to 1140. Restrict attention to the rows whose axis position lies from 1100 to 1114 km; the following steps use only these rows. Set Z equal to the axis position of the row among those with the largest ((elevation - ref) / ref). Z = 1107 km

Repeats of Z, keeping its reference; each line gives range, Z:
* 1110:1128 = 1111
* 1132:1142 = 1141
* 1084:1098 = 1097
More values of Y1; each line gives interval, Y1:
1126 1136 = 1135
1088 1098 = 1095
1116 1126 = 1117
